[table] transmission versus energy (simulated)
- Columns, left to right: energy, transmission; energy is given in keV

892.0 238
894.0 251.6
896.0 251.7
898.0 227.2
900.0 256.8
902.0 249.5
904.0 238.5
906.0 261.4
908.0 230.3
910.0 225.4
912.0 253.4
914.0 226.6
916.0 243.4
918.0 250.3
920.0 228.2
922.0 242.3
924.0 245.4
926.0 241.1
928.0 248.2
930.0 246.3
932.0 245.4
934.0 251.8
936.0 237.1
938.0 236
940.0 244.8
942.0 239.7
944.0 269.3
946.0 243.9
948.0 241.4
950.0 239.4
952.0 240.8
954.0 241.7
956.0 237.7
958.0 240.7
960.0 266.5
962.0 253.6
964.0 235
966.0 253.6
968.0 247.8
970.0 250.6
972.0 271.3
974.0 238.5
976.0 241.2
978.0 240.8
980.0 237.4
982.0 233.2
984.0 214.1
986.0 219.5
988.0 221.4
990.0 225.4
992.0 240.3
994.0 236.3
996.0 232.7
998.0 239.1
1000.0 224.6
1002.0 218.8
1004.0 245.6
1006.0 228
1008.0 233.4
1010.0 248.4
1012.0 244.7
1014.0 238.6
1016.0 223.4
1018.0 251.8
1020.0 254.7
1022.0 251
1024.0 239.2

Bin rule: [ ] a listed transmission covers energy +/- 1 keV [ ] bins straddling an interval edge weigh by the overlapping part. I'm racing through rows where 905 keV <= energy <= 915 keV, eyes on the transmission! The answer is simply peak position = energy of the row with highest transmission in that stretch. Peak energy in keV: 906.0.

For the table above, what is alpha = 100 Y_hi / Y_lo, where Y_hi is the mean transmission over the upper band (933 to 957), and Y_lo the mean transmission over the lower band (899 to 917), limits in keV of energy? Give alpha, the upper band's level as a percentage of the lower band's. 100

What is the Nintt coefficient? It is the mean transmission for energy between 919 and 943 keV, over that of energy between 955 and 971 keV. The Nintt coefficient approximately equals 0.98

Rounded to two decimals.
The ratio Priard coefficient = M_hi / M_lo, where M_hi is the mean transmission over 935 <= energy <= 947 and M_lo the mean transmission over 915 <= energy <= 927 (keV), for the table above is 1.01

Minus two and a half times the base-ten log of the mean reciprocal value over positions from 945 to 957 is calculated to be 5.95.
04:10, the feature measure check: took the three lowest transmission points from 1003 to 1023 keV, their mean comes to 228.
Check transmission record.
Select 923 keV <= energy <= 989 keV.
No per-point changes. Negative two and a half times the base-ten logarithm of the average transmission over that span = -5.96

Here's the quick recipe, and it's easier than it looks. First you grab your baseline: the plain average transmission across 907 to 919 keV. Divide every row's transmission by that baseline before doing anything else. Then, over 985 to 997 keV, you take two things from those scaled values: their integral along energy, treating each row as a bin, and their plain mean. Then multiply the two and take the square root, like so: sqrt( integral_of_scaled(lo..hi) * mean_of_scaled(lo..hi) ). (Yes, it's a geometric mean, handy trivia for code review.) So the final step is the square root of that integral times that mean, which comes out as 3.33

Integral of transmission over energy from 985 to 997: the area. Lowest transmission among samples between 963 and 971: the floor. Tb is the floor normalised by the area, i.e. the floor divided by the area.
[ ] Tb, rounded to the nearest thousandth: 0.085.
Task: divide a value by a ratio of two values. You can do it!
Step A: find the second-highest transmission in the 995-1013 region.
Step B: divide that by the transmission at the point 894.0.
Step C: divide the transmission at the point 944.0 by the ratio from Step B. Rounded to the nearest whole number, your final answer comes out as 276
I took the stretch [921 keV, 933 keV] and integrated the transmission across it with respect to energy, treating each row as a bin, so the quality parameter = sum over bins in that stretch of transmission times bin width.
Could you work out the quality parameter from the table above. 2937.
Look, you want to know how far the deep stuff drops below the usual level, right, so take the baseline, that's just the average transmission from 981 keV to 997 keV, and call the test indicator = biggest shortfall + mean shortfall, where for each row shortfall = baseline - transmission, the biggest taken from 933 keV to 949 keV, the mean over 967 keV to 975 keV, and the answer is -32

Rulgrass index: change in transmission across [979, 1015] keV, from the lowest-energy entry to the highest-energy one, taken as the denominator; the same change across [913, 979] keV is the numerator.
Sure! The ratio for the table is 11.8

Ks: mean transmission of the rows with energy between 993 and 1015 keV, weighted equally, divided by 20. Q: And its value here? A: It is 11.8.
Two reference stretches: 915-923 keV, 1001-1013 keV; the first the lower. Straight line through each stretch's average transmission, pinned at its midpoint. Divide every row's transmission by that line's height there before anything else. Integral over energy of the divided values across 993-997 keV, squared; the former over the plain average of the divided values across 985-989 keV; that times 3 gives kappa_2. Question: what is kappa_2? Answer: 50.6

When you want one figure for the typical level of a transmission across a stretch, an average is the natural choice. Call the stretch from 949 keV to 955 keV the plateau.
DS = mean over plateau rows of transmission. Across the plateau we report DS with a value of 241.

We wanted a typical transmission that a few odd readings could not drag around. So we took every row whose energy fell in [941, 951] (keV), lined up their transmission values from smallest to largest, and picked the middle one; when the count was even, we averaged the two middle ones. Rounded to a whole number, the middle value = 241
